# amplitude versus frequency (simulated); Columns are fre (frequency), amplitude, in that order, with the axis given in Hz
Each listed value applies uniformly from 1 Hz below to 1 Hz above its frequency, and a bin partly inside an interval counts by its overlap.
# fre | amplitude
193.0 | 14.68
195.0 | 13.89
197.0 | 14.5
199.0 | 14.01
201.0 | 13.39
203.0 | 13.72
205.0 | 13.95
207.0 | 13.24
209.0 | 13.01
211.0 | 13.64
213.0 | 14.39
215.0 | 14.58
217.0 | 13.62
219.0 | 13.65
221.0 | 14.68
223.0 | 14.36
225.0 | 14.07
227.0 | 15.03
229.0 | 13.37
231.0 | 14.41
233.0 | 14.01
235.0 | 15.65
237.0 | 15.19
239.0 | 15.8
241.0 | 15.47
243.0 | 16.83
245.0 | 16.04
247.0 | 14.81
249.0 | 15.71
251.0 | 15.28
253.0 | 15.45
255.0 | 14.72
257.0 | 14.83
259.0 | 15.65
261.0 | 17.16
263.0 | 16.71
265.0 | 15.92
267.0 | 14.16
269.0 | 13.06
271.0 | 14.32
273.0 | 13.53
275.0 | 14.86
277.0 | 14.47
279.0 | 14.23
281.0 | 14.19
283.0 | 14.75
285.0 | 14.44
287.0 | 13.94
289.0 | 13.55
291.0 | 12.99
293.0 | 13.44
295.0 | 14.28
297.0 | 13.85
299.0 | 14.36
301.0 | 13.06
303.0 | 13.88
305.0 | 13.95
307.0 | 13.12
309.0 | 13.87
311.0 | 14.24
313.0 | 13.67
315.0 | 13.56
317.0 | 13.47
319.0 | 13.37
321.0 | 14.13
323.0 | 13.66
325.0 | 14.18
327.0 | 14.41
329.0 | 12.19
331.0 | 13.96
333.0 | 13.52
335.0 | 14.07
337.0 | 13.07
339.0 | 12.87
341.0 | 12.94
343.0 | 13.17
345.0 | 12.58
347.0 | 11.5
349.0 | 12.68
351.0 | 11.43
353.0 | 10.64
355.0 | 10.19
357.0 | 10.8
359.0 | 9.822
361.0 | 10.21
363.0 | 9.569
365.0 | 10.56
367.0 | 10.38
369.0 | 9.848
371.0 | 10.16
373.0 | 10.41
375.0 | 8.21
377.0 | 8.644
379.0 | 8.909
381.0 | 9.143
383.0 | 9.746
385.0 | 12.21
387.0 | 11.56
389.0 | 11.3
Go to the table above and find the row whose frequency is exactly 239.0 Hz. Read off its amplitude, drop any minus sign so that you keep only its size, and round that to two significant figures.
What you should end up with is 16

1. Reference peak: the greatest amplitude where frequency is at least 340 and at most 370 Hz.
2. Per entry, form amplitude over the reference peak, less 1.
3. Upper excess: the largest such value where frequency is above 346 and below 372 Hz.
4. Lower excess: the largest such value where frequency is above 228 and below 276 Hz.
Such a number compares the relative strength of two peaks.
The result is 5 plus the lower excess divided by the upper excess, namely -3.1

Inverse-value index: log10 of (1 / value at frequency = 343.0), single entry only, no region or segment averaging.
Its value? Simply -1.12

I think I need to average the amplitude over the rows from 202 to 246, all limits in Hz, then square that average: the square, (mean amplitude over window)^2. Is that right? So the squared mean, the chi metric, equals 210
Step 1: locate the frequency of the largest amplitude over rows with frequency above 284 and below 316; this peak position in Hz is 285.0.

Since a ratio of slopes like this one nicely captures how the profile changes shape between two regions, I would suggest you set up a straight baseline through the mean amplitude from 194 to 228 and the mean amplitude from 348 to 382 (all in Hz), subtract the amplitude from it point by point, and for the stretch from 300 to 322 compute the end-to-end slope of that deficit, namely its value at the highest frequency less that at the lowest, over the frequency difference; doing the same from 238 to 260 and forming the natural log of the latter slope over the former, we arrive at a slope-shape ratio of -1.5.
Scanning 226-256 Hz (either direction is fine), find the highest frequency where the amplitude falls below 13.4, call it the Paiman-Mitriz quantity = 229.0 Hz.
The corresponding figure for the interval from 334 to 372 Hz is 371.0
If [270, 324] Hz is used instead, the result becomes 319.0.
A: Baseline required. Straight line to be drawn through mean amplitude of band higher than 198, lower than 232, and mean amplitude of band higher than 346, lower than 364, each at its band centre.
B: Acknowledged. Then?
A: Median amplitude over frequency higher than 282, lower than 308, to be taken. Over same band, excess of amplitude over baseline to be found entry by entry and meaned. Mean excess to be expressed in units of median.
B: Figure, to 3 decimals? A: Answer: 0.122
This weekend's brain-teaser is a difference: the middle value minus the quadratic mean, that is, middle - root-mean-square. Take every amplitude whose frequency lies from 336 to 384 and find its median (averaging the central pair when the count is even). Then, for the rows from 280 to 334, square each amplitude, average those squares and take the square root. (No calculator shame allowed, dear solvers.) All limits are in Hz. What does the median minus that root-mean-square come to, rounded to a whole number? -3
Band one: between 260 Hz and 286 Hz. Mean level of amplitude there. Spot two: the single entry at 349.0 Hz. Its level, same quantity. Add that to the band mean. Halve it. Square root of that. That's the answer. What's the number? 3.70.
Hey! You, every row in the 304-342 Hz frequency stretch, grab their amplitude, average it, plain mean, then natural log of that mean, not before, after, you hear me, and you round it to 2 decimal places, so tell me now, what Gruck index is 2.61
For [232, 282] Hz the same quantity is 2.72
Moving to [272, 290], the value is 2.65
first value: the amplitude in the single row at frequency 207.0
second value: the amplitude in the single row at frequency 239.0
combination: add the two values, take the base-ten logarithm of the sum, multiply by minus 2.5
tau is -3.66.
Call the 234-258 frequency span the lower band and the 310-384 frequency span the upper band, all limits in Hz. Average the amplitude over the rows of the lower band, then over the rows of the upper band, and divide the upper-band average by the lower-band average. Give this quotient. 0.76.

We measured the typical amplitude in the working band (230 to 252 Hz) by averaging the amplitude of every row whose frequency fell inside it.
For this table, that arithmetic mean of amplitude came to 15.4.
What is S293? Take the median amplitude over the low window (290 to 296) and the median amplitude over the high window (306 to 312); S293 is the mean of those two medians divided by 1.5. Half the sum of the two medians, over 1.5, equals 9.1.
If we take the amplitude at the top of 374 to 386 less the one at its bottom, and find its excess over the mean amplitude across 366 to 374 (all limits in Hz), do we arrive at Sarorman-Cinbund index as -6.2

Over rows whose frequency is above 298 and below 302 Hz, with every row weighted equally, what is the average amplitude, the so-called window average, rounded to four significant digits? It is 13.71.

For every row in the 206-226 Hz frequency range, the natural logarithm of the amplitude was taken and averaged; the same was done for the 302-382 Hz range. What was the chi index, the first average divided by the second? 1.06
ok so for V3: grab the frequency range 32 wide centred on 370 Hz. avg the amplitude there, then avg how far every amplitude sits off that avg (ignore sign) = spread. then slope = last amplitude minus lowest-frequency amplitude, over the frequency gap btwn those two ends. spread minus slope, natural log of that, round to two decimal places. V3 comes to -0.47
